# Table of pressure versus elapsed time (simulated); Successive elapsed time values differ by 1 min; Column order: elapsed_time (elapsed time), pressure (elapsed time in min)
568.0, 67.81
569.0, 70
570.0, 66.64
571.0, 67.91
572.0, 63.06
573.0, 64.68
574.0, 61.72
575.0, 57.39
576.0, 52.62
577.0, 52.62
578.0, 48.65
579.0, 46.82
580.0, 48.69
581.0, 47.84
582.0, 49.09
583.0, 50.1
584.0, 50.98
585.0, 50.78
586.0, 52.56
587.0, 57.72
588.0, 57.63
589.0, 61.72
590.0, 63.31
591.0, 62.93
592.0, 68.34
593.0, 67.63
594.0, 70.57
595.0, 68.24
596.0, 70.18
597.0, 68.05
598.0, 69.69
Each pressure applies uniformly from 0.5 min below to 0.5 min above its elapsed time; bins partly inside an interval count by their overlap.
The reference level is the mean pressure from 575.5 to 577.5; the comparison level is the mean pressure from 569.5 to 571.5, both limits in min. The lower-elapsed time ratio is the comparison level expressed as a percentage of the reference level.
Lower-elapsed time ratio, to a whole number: 128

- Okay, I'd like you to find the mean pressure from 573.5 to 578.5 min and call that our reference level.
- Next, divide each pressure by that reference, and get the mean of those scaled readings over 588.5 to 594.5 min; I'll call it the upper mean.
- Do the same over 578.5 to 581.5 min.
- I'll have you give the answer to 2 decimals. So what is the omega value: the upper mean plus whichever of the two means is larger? 2.41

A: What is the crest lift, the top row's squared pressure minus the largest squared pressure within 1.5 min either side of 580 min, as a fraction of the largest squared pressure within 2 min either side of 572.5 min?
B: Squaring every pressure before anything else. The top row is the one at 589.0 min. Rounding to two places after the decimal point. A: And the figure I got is 0.31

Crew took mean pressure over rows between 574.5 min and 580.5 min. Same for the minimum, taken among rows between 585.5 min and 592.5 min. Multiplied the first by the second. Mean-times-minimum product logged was 2687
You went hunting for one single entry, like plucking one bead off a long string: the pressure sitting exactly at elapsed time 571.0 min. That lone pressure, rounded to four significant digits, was 67.91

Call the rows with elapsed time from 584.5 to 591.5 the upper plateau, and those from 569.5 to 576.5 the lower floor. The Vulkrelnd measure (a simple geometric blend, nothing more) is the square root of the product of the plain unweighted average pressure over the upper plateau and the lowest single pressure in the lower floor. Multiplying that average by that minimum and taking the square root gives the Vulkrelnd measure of 55.3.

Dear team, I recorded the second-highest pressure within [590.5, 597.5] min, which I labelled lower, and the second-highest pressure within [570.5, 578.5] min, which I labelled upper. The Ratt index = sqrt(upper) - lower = -62.1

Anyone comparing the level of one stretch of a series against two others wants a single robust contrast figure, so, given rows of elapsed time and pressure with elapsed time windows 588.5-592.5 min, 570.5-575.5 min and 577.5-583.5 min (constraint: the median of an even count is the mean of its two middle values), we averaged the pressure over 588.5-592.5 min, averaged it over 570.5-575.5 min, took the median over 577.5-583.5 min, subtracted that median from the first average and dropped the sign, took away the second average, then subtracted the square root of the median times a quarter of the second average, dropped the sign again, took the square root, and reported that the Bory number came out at 8.67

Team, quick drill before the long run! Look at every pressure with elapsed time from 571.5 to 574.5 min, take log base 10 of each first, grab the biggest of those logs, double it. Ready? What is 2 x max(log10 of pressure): 3.62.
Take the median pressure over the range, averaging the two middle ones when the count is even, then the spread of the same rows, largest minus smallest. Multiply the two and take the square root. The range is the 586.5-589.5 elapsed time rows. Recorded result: 15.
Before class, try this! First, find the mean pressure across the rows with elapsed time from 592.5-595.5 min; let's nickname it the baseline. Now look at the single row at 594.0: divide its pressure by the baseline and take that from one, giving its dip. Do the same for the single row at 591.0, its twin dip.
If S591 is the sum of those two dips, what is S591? 0.06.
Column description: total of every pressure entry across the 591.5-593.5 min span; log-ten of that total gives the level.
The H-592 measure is 2.13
